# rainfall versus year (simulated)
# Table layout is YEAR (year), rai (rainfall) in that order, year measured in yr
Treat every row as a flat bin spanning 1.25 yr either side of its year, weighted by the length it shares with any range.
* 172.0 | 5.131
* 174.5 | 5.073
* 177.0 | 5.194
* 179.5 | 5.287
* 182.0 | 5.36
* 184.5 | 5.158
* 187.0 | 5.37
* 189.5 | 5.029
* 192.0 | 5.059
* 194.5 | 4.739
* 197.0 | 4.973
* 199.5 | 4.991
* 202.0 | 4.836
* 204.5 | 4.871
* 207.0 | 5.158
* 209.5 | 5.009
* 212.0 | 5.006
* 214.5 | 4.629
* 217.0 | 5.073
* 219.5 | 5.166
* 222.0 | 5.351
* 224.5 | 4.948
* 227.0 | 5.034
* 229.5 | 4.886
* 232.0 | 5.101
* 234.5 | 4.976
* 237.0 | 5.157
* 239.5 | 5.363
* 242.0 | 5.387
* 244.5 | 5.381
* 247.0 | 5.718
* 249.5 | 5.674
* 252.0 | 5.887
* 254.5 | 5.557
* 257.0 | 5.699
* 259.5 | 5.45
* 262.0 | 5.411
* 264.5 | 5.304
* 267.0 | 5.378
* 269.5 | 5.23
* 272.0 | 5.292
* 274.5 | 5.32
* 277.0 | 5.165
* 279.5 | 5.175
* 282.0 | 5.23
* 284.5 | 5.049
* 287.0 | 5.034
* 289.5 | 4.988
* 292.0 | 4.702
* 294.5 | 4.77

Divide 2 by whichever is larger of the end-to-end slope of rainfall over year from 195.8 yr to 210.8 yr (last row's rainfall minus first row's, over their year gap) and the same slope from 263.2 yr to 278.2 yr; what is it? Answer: 694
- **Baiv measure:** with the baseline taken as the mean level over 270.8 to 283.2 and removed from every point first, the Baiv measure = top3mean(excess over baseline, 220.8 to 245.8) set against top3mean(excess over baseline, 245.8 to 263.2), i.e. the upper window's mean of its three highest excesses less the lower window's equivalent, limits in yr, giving 0.4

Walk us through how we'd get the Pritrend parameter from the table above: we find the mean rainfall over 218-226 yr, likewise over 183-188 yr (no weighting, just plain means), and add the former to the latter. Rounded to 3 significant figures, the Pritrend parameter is 10.4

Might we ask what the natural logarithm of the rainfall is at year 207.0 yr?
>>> 1.64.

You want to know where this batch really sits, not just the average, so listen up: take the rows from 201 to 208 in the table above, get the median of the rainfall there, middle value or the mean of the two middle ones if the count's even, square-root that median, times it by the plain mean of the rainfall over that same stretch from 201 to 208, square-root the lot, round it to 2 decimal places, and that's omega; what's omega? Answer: 3.31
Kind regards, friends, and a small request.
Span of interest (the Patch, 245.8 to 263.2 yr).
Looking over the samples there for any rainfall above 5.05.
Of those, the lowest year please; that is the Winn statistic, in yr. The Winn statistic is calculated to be 247.0 yr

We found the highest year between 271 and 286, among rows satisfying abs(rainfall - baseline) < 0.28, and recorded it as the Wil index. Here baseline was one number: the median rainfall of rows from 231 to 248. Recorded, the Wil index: 282.0 yr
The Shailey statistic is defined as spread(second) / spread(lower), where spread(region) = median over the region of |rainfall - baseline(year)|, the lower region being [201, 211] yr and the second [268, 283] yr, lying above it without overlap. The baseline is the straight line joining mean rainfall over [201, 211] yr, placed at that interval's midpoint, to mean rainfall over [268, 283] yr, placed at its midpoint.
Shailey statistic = 0.7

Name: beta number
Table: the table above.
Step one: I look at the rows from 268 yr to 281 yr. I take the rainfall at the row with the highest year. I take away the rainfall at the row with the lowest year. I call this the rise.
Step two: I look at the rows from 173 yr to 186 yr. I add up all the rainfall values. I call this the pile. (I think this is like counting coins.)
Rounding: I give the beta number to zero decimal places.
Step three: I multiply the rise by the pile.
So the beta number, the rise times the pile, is -1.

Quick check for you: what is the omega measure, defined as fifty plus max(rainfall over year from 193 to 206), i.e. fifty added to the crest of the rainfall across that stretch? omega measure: 55.0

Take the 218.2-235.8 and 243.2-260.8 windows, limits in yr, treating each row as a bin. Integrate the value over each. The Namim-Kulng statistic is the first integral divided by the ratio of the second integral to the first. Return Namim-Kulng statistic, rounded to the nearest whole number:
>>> 80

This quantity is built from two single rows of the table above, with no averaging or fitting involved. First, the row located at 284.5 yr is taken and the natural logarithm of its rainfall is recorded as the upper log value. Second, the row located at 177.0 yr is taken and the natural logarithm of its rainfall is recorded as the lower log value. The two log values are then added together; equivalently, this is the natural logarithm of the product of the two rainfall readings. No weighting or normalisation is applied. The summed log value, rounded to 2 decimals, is 3.27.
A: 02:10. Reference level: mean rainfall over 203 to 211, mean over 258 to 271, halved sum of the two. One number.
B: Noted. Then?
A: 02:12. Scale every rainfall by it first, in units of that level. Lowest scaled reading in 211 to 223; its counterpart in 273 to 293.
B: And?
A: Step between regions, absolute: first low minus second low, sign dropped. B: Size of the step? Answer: 0.014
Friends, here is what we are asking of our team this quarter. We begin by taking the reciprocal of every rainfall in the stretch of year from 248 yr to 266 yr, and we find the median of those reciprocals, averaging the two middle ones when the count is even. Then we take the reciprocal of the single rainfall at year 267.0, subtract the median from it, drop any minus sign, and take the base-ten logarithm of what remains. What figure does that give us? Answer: -2.22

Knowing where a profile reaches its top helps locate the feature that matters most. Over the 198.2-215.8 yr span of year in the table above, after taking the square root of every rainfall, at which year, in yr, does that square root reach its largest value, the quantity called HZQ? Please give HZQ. 207.0 yr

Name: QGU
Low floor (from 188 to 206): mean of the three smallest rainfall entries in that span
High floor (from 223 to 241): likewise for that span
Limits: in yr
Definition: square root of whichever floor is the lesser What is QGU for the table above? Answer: 2.19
